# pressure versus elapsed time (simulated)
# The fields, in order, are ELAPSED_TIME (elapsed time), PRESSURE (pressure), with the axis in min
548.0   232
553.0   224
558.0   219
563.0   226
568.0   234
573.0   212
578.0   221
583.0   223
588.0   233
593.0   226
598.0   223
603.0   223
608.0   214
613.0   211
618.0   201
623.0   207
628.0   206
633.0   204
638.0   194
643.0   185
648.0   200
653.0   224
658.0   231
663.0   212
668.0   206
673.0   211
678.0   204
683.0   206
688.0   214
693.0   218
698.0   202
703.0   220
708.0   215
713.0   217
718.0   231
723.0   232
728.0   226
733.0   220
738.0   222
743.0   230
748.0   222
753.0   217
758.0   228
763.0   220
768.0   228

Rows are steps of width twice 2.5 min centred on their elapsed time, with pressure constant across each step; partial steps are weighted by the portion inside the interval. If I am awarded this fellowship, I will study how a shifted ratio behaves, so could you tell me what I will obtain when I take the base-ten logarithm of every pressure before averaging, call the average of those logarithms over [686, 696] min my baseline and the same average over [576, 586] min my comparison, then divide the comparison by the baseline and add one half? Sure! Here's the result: 1.51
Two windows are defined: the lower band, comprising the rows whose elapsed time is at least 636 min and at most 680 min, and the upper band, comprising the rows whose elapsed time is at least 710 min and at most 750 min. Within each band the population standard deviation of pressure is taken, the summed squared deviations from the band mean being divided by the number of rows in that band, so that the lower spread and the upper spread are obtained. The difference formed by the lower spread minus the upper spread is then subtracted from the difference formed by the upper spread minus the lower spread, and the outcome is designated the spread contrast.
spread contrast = -16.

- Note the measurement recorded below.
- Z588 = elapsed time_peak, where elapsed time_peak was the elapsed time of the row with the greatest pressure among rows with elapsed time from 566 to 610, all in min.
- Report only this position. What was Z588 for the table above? 568.0 min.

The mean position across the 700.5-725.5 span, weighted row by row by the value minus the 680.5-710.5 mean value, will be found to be 716.8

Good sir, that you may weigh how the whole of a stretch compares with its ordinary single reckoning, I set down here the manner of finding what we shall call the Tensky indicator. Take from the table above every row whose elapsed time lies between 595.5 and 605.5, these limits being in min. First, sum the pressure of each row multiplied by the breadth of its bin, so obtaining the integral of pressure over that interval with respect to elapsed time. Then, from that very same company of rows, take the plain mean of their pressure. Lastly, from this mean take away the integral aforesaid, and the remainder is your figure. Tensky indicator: -2007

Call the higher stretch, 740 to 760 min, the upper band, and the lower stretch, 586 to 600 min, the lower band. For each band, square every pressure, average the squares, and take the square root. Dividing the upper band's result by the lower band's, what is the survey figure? 0.99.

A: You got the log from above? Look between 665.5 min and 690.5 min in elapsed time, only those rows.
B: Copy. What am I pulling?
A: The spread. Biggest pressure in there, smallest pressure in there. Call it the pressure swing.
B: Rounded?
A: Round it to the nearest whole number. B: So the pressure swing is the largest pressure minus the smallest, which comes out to 10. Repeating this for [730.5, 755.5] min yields 13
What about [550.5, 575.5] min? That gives 22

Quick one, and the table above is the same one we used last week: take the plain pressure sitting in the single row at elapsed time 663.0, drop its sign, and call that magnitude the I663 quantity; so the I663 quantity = 212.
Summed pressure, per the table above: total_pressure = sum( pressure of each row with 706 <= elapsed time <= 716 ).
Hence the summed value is 432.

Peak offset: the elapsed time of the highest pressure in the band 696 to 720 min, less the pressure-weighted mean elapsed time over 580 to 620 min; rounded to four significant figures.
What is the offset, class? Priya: 117.9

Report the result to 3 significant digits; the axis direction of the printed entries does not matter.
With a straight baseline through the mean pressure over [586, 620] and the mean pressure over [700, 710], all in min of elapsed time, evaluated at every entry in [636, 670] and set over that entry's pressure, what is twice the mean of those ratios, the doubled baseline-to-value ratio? 2.11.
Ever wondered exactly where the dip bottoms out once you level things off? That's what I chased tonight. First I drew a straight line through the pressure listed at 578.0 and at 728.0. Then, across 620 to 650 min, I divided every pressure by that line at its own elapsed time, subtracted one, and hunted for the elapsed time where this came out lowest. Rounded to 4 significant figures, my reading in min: 643.0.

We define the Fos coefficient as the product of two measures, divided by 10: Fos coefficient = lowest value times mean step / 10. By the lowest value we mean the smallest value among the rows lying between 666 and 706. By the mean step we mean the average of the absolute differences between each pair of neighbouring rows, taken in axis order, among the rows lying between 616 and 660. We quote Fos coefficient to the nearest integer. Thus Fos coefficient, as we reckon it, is 187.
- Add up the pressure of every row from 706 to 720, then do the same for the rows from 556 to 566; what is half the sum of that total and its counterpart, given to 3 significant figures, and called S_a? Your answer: 554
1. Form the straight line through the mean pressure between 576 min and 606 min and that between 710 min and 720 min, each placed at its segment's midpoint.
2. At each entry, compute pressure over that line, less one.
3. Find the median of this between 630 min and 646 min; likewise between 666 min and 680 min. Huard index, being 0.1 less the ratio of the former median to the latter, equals -1.6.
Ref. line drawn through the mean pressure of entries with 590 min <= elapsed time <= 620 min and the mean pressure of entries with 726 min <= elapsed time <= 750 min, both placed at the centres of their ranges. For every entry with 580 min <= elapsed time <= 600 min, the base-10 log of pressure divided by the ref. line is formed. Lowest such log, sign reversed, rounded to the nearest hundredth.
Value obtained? -0.01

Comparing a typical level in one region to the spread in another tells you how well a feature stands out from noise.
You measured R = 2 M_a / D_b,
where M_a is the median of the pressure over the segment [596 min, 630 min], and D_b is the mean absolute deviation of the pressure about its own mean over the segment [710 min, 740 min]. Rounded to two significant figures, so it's 84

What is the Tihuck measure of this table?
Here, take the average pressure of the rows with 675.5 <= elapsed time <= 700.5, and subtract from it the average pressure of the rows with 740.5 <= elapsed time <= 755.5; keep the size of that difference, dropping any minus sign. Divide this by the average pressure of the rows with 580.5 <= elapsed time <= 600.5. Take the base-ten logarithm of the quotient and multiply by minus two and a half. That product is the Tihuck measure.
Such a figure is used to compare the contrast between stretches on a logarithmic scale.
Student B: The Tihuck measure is 3.0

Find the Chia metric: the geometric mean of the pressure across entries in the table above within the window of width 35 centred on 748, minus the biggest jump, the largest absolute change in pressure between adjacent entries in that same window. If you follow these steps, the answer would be 212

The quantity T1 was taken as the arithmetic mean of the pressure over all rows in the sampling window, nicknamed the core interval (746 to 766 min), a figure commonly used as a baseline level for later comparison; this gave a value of 222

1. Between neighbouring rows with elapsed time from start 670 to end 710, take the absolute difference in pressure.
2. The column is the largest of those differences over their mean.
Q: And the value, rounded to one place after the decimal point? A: 2.1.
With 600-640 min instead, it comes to 1.7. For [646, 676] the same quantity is 2.0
